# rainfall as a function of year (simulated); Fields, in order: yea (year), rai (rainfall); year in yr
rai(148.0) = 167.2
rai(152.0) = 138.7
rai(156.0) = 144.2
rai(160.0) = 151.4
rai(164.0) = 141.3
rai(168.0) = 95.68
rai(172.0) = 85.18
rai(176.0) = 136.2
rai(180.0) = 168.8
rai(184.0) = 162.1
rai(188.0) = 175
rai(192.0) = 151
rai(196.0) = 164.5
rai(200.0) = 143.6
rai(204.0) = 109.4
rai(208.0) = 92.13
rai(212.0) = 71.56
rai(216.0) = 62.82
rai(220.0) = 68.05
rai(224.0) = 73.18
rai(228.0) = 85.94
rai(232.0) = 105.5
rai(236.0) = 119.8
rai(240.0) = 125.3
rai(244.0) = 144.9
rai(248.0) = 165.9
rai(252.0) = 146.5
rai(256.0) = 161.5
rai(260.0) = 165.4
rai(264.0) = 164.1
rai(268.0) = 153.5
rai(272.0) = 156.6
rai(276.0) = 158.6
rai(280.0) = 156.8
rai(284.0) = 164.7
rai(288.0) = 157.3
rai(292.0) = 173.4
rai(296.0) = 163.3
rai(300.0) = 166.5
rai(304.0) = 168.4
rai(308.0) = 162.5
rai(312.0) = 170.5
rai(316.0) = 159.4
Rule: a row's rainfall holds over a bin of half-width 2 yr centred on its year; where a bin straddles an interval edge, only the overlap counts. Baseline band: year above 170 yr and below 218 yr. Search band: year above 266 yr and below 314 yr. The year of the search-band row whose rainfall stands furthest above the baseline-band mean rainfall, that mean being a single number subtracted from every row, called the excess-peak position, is 292.0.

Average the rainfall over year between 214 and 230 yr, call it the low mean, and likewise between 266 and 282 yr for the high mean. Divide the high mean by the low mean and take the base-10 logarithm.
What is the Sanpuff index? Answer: 0.33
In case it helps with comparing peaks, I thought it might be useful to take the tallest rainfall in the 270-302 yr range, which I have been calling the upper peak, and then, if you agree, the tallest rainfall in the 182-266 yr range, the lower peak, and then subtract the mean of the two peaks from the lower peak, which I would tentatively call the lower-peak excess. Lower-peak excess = 0.8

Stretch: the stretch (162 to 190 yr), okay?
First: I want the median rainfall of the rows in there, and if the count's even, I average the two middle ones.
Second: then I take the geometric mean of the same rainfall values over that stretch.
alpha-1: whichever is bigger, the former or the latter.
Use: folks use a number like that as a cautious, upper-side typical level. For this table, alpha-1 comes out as 141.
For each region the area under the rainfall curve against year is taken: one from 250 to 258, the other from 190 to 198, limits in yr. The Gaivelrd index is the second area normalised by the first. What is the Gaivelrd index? 1.02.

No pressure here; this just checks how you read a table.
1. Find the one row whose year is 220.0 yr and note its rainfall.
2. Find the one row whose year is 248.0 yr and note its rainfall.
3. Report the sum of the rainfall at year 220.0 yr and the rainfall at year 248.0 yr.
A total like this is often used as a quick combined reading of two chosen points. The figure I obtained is 234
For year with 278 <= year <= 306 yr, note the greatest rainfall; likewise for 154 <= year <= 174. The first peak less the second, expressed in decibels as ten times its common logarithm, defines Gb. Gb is 13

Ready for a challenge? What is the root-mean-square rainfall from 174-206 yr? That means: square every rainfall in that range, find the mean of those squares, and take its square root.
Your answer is 153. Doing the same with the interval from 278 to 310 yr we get 164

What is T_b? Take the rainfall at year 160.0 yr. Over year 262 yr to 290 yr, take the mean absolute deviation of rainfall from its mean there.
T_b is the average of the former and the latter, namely 77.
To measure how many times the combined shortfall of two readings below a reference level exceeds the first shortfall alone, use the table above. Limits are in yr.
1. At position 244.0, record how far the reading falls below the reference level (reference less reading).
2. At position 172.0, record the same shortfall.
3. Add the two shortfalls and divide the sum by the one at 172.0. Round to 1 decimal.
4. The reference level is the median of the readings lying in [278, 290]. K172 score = 1.2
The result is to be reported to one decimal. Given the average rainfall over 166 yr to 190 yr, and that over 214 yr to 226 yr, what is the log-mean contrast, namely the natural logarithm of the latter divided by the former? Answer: -0.7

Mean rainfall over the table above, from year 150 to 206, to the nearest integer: 141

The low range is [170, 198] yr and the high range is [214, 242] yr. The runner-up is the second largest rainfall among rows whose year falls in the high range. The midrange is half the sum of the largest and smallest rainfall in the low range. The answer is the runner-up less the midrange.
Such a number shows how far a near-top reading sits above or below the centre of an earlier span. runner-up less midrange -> -10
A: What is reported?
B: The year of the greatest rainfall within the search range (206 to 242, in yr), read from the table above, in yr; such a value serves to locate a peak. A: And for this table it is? 240.0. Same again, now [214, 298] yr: 292.0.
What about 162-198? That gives 188.0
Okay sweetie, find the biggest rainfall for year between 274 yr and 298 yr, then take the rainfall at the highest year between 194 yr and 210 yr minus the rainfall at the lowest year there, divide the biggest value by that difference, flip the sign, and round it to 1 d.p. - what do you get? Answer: 2.4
